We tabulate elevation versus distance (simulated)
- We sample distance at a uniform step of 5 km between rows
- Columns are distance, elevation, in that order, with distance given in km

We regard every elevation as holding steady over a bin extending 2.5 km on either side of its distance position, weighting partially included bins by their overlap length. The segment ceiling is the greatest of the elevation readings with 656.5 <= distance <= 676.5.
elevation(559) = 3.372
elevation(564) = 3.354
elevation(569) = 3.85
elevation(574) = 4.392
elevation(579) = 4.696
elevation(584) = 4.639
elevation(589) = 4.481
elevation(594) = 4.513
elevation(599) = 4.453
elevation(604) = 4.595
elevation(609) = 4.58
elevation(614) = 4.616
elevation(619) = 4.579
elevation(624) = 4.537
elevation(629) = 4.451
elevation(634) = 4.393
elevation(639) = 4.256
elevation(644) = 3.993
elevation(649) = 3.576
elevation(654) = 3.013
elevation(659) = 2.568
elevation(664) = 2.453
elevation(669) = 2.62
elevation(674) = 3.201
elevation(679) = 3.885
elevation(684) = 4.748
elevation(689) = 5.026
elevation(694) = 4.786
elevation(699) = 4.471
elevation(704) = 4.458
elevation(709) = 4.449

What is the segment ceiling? 3.201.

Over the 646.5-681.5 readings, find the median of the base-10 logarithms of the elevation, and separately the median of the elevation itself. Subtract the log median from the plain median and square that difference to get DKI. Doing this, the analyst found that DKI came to 6.4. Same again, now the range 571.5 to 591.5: 15.2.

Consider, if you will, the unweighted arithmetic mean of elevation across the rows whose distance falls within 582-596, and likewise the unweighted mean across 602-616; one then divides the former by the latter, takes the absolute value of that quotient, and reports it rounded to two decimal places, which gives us 0.99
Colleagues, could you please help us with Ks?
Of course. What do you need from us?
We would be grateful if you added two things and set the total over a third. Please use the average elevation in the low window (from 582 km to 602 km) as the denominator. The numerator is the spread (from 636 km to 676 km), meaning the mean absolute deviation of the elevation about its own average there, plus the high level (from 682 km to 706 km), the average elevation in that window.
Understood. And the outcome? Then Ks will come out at 1.16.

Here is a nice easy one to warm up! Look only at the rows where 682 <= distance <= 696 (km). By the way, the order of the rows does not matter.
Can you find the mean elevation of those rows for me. 4.9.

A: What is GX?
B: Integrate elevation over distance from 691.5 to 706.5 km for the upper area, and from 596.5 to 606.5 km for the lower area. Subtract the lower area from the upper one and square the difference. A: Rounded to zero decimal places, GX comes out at 545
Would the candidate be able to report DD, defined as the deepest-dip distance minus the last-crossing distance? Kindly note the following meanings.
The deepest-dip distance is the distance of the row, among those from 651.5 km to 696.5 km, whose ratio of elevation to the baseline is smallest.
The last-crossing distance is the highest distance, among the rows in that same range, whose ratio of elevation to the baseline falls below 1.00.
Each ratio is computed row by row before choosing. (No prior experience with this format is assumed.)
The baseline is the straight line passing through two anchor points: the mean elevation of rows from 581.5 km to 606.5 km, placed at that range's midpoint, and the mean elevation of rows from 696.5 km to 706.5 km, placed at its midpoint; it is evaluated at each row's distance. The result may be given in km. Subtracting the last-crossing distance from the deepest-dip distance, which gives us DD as -15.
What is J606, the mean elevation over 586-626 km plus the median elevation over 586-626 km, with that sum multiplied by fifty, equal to 455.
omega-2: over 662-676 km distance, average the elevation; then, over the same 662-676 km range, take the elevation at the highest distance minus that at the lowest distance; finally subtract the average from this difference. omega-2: -2.01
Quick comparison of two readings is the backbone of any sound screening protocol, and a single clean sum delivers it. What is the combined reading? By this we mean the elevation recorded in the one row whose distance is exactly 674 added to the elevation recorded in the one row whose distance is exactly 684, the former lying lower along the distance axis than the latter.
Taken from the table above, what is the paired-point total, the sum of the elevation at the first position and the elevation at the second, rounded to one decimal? 7.9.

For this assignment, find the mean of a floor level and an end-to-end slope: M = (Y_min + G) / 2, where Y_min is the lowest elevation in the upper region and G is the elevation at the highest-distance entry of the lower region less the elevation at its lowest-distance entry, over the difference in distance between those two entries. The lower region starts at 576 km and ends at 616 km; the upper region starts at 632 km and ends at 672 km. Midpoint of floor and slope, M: 1.2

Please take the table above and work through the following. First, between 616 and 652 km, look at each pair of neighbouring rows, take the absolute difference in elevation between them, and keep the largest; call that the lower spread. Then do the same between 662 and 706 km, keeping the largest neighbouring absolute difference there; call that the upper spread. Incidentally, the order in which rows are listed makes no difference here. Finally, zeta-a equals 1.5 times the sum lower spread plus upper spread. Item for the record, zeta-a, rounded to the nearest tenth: 1.9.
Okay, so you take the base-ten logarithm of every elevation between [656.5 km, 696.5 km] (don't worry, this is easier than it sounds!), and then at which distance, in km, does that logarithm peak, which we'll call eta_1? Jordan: 689 km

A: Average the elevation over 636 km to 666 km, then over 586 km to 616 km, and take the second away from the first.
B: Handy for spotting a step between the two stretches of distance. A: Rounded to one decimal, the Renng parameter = -1.2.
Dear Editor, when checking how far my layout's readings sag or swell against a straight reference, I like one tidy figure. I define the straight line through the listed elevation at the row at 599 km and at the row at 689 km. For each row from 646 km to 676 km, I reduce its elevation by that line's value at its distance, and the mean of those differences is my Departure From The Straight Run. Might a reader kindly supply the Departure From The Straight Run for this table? -1.9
